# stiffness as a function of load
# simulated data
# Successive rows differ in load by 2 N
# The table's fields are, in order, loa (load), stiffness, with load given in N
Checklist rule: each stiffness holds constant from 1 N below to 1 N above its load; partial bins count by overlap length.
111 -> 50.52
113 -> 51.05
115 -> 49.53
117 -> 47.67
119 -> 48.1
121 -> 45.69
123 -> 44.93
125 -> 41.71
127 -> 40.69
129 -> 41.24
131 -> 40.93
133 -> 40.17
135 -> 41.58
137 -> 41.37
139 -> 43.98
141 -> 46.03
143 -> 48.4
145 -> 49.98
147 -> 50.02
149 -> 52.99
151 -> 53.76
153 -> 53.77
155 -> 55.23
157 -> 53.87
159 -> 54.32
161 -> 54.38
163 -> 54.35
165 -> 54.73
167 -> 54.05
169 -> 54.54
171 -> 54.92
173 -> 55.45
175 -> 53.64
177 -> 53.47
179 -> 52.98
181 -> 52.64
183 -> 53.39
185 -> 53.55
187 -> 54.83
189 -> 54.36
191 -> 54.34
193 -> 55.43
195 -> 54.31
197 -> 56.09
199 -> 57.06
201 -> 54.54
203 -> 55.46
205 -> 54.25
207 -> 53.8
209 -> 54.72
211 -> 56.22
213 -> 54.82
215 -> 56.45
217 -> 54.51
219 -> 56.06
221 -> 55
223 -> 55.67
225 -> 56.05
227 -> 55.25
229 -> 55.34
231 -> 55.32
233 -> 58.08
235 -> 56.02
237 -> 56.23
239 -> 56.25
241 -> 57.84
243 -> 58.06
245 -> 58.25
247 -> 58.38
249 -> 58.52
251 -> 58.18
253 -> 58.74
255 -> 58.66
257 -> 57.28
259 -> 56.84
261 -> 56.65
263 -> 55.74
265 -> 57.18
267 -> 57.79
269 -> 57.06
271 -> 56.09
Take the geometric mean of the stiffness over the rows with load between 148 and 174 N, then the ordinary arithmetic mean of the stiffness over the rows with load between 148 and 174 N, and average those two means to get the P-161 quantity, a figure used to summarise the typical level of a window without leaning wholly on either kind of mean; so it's 54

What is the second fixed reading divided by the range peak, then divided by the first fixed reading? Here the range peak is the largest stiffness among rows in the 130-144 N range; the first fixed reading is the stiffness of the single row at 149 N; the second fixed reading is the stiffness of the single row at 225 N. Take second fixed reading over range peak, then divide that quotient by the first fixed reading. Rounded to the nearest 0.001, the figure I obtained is 0.022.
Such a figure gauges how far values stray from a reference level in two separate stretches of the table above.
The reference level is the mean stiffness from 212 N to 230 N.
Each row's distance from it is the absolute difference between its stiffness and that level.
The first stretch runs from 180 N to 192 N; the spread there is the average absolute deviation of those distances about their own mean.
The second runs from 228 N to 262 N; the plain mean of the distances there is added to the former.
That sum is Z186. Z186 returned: 2.6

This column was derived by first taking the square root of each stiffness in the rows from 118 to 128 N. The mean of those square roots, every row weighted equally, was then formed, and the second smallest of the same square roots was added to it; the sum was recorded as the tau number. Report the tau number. 13.1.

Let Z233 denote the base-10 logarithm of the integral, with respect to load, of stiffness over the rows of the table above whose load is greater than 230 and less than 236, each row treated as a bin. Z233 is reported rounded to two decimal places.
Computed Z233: 2.53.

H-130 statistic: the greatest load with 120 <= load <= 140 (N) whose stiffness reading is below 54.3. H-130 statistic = 139 N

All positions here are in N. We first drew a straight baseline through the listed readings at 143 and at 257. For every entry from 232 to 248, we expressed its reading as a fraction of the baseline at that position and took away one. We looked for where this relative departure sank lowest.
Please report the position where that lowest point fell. 239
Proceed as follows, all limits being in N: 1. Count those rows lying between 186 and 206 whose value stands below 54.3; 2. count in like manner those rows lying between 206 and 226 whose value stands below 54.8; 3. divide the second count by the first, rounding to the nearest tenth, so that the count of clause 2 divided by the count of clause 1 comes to 3.0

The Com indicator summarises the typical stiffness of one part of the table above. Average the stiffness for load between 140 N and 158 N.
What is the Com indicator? 51.6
